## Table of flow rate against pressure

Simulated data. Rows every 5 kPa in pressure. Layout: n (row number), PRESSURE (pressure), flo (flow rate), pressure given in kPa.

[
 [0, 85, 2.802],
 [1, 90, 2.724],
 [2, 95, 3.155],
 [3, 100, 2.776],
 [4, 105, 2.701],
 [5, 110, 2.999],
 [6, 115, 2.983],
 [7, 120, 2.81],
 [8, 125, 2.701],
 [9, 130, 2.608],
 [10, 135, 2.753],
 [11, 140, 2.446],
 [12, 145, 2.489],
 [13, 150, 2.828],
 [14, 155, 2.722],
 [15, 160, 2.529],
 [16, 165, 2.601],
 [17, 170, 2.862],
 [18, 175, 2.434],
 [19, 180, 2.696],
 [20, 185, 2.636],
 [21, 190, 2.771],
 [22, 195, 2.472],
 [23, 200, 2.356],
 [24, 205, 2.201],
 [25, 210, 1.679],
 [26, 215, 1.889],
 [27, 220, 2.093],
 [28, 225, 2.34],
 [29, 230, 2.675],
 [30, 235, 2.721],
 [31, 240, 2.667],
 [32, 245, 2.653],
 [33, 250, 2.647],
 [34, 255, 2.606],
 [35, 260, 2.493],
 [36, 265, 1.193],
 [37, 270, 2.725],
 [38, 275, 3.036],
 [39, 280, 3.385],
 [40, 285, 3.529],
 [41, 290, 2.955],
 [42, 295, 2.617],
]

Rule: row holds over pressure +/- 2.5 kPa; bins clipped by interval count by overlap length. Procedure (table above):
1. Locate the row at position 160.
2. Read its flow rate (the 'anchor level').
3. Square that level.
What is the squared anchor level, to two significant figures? 6.4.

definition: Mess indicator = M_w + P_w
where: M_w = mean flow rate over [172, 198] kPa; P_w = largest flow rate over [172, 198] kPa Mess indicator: 5.37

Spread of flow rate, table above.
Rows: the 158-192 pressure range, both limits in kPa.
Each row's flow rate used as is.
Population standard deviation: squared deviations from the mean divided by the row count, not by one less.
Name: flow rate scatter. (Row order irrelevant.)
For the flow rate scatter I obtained 0.13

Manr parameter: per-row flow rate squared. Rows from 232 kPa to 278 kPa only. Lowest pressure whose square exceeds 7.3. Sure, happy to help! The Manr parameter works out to 235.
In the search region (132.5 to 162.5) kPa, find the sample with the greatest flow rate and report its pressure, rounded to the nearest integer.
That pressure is 150 kPa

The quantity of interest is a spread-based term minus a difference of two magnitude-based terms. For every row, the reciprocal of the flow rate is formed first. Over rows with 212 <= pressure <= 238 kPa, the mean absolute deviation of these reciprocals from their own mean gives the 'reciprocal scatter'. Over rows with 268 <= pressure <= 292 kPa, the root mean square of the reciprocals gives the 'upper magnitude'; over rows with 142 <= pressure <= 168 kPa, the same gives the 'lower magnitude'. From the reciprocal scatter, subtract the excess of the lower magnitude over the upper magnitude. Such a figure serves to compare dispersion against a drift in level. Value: 0.00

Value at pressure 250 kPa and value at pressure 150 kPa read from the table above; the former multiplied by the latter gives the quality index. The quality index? 7.5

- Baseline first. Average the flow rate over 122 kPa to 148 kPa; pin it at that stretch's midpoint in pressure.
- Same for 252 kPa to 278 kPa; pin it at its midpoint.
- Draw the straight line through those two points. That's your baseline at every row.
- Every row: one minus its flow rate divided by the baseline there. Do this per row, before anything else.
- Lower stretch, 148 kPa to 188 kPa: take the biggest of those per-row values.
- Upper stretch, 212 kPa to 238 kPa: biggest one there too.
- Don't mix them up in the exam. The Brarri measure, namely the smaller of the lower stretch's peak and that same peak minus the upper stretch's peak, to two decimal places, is -0.20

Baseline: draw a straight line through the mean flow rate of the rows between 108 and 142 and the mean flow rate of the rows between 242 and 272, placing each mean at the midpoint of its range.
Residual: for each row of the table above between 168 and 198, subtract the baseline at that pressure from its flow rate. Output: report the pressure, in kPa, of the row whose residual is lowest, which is 175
